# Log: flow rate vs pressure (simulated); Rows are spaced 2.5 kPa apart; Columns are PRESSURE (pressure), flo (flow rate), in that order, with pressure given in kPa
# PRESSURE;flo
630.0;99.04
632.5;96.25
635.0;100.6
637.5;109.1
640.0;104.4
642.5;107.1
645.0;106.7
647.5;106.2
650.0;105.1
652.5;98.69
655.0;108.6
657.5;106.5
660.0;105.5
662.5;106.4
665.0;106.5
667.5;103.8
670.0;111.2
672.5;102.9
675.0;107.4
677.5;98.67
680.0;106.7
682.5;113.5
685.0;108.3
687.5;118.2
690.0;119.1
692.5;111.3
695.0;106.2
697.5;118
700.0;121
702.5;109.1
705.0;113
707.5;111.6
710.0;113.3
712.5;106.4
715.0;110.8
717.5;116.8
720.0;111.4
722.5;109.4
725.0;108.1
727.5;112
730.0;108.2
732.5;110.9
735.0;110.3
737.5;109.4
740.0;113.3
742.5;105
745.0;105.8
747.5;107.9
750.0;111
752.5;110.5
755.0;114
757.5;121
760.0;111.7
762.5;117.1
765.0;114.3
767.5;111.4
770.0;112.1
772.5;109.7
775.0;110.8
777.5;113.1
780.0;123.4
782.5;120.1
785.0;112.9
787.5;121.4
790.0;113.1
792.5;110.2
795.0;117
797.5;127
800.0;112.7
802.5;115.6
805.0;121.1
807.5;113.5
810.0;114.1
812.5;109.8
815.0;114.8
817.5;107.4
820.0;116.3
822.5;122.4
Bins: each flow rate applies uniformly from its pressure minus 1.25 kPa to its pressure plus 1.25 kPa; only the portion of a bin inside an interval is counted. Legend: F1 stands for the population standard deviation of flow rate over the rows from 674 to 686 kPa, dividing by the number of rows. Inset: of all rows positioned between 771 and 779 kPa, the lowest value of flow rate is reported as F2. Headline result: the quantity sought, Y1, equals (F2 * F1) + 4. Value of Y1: 527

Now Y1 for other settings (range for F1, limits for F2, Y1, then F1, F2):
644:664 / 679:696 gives 295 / 2.7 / 106.2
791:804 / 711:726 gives 616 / 5.8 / 106.4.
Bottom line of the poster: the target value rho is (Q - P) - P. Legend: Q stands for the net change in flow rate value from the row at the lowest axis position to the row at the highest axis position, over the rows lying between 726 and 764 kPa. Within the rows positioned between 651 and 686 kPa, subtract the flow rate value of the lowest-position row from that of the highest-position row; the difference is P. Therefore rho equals -14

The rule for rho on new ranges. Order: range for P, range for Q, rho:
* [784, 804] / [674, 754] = -2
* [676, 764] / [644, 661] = -38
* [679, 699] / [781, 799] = -16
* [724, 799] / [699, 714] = -52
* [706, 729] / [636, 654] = -11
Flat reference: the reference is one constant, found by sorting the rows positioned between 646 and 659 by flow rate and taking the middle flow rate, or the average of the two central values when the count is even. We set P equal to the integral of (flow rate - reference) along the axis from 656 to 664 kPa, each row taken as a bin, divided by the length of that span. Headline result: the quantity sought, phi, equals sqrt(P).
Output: 0.1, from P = 0.0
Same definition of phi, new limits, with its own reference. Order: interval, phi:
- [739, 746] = 1.3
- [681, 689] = 2.7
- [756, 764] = 3.2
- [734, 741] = 2.2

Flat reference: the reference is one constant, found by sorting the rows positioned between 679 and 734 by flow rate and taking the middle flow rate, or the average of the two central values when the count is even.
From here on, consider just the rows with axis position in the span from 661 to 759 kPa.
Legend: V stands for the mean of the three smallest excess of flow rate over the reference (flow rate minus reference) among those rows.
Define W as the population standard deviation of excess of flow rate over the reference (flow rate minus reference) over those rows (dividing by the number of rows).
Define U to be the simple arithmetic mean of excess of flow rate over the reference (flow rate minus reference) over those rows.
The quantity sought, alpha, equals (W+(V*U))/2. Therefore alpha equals 7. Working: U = -0.9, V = -10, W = 4.8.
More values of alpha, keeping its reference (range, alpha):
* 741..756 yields 7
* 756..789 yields 1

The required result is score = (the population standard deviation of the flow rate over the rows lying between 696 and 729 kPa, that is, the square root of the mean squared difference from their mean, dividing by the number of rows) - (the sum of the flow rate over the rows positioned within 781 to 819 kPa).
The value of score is -1727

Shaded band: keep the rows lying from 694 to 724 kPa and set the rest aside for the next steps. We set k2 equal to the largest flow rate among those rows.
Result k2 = 121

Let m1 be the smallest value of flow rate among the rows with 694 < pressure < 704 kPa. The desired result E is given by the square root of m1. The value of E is 10.3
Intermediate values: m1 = 106.2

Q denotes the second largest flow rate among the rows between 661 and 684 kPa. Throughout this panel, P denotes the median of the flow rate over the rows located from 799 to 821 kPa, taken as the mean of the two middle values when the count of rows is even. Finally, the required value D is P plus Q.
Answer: 225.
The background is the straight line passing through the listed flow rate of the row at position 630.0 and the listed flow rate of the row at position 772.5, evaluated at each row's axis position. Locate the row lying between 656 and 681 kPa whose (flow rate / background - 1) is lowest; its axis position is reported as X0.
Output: 677.5 kPa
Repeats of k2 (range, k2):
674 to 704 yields 121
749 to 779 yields 121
